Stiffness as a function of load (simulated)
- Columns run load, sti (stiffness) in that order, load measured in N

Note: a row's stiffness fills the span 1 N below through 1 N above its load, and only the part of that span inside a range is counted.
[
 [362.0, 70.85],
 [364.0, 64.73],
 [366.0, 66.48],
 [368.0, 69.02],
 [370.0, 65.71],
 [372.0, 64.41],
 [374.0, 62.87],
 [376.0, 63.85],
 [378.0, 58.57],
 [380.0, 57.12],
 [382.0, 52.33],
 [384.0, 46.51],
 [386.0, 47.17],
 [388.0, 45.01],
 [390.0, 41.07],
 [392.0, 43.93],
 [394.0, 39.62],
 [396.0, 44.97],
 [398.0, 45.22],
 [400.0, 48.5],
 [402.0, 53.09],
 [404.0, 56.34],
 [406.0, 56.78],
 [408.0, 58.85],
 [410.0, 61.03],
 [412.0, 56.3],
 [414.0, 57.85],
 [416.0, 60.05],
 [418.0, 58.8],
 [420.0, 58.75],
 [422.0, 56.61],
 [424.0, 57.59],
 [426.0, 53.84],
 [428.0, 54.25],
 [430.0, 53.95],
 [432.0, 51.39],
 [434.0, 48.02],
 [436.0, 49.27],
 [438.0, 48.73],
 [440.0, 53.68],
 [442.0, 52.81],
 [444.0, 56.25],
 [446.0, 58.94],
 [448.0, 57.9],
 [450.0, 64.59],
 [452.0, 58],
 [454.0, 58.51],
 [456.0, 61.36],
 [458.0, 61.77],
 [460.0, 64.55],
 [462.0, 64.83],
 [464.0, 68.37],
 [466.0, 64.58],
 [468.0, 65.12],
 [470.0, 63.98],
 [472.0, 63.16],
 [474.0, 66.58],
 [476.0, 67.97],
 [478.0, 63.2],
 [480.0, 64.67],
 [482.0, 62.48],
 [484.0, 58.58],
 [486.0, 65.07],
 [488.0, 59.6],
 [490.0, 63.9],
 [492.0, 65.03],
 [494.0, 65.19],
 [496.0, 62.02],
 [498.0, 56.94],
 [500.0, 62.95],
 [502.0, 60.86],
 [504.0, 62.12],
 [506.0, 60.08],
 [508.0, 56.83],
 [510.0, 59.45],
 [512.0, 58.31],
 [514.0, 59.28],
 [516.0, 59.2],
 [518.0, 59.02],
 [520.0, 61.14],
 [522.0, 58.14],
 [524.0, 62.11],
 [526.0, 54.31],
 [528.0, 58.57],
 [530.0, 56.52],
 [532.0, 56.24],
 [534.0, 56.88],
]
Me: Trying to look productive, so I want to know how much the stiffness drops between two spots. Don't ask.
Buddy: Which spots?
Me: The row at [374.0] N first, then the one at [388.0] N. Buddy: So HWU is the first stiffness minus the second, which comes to 18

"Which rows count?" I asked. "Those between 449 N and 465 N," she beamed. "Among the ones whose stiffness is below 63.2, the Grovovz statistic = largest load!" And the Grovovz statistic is 458.0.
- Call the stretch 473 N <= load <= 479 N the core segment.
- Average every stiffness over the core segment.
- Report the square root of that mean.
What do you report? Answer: 8.1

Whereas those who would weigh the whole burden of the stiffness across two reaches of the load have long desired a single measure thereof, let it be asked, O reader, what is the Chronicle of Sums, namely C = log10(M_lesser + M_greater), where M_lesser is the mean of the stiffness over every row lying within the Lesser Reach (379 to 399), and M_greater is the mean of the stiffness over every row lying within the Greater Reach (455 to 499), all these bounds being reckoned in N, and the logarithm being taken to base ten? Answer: 2.04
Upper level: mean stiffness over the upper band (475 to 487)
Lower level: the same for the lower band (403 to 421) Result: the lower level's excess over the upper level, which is -5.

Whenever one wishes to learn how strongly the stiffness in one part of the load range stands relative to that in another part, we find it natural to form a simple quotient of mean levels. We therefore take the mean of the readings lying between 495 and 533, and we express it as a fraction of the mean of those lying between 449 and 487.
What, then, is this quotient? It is 0.93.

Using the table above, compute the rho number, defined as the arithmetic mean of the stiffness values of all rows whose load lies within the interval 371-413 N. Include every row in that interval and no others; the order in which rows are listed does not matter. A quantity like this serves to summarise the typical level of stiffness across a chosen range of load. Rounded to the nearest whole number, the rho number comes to 53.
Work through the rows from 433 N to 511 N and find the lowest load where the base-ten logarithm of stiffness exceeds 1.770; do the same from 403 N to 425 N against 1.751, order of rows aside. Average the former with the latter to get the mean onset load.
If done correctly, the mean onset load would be 426 N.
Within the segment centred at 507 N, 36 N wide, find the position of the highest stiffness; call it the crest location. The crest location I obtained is 494.0 N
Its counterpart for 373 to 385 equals 376.0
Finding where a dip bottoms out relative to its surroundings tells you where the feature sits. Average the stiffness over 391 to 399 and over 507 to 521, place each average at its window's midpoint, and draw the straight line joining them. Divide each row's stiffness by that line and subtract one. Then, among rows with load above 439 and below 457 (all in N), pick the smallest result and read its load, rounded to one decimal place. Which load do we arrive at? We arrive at 442.0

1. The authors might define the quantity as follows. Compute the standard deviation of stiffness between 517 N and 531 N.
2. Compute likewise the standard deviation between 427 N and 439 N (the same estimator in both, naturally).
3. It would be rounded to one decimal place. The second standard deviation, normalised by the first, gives 1.0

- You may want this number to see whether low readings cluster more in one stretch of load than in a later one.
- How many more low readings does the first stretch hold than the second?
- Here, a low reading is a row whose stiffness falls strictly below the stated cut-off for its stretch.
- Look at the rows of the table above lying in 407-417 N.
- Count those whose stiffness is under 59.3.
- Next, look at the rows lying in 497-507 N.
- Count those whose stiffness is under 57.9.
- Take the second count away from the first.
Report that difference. 2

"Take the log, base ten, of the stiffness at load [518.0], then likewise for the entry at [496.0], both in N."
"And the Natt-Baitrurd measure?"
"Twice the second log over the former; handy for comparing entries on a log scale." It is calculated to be 2.02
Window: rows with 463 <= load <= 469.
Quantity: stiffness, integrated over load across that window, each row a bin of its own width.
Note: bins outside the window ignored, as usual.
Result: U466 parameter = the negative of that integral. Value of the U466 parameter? -396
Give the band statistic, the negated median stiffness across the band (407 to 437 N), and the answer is -57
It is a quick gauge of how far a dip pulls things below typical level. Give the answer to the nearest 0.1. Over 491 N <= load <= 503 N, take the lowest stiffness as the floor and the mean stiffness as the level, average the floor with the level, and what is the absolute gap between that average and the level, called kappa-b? 2.6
